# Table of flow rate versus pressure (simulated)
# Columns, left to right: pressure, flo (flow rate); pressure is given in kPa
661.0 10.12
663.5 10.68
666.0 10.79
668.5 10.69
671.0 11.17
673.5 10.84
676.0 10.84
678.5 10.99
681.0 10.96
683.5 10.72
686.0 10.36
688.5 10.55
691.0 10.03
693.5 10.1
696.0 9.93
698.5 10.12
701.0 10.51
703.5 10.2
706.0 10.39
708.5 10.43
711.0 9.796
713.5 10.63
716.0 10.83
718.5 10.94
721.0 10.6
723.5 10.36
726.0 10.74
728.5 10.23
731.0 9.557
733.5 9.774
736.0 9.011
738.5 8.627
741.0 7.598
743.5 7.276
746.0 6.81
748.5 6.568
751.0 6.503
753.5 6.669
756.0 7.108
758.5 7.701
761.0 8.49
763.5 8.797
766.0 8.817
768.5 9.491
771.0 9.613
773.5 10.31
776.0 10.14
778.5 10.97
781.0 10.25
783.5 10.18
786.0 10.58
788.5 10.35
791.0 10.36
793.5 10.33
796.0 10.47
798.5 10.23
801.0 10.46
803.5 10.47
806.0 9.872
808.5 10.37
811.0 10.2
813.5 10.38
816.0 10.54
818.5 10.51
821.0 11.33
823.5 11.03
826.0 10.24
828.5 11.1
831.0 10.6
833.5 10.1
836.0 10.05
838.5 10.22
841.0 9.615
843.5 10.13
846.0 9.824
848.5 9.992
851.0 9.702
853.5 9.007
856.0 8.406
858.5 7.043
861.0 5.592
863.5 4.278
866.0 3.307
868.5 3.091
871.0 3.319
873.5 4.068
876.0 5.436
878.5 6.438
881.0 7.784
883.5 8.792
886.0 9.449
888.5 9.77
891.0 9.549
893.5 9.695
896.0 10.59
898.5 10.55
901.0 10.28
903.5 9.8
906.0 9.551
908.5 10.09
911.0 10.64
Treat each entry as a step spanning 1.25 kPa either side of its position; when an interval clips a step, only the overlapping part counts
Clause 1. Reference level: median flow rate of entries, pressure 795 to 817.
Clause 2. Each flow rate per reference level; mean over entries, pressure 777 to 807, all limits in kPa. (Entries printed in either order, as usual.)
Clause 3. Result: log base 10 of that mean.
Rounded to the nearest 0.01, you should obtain 0.00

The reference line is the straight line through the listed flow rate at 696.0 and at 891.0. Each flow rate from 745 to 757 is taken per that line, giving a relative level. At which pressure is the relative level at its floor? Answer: 751.0 kPa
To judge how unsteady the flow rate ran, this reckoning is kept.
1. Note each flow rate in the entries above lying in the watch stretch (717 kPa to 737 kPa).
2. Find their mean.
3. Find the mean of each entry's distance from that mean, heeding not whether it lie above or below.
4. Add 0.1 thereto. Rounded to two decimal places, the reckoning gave 0.63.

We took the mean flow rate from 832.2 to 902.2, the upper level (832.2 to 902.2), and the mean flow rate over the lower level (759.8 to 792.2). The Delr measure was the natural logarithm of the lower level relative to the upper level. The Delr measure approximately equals 0.20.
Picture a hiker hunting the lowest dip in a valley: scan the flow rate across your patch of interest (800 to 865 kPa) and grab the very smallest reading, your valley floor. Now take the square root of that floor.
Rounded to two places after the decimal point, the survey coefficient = 2.07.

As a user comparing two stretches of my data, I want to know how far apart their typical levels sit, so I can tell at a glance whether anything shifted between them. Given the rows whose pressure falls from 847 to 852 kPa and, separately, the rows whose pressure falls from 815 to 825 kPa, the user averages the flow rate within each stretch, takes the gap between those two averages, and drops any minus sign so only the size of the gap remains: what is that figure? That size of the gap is 1.0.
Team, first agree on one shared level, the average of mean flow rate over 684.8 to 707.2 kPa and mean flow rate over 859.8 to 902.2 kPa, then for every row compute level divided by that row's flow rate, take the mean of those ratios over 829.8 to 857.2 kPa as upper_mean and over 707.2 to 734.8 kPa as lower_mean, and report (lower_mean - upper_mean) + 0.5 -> 0.45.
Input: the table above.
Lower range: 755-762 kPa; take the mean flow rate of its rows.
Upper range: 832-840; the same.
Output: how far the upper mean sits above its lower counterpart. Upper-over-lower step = 2.4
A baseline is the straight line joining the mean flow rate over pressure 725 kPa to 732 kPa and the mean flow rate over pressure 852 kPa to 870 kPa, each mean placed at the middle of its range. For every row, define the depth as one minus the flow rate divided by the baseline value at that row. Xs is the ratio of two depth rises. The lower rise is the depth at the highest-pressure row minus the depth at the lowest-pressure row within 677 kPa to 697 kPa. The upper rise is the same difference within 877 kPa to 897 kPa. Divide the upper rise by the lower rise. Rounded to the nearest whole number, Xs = -22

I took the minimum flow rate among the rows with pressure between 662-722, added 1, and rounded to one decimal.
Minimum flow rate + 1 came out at 10.8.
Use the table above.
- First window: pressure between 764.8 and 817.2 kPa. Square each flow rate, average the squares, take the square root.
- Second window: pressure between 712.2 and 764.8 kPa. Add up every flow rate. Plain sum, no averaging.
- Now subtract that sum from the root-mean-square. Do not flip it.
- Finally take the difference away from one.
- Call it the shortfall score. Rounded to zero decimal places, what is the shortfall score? 176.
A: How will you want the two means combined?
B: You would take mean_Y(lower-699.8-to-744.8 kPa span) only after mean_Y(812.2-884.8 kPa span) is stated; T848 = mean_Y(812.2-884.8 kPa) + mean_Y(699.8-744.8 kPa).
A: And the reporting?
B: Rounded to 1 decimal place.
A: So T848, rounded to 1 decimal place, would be 18.2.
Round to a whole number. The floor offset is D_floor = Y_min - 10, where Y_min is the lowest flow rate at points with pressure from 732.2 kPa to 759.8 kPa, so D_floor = -3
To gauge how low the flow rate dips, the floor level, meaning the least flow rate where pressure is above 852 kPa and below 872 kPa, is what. 3.091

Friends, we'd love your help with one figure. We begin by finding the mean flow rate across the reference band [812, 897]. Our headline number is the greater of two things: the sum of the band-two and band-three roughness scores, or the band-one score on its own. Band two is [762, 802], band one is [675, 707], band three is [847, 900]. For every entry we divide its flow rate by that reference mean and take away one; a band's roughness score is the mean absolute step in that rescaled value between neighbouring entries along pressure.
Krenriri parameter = 0.123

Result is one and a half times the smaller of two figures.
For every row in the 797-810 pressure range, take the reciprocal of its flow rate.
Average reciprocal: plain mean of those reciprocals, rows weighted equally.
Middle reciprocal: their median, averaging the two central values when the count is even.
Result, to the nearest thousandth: 0.145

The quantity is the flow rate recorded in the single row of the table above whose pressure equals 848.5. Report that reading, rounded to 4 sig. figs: 9.992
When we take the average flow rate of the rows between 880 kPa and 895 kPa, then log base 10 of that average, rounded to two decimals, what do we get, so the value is 0.96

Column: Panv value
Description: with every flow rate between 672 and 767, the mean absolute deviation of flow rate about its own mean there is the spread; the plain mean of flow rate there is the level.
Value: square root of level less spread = 2.87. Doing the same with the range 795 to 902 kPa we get 2.66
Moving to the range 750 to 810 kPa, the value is 2.91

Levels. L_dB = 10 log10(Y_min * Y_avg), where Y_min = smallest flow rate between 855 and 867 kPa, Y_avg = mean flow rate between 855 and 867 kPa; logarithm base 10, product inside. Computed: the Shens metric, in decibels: 12.8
